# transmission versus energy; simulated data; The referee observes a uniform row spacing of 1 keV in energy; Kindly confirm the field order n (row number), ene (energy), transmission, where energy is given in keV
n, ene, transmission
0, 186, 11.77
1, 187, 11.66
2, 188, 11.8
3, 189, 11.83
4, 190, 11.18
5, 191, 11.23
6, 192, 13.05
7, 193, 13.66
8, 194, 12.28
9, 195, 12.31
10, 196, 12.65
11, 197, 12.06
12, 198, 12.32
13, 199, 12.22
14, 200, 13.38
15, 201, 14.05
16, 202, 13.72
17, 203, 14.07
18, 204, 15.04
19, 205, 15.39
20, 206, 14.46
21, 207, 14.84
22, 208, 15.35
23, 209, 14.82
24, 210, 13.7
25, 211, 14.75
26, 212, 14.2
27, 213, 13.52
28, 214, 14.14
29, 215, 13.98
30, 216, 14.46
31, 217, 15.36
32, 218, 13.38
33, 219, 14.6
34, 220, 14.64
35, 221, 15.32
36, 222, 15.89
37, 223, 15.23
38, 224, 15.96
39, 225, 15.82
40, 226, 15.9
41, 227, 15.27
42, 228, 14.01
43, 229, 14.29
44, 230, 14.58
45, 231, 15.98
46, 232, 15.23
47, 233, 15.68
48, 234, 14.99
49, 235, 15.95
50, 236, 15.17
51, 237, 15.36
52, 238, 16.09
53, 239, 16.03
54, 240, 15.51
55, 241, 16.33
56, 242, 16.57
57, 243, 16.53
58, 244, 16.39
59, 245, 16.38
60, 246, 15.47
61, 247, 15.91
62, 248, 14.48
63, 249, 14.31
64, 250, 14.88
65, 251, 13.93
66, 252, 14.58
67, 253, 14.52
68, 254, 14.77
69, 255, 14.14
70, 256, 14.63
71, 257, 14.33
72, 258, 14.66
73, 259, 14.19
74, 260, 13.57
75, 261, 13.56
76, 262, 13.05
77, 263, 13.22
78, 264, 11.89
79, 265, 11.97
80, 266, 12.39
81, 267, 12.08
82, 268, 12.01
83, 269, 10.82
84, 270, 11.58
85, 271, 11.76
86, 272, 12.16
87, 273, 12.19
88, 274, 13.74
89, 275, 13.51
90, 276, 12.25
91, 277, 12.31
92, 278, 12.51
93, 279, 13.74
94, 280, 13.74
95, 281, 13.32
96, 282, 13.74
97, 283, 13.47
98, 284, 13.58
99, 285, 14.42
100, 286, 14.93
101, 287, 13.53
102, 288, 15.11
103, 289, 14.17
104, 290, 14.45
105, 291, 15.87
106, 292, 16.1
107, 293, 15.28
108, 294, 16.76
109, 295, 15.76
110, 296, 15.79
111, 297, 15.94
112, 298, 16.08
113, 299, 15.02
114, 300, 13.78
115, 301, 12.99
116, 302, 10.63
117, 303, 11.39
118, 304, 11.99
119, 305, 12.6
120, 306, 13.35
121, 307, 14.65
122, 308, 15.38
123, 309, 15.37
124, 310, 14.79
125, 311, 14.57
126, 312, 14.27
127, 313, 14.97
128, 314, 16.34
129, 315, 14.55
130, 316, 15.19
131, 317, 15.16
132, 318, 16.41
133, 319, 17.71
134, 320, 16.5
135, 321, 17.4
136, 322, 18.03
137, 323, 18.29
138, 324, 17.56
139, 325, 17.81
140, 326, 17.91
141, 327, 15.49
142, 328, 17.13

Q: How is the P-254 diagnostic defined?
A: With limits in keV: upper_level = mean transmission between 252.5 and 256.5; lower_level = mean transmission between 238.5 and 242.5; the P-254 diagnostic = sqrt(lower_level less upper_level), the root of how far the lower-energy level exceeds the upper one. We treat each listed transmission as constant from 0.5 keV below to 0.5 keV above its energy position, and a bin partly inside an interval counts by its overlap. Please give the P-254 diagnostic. 1.3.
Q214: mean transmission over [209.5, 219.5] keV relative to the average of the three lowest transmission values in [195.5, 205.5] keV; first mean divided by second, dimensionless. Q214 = 1.16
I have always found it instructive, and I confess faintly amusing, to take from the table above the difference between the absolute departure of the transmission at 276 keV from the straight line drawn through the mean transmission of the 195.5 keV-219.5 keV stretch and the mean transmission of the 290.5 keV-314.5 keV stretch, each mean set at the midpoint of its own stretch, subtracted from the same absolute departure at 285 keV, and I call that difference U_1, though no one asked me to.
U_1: -2.1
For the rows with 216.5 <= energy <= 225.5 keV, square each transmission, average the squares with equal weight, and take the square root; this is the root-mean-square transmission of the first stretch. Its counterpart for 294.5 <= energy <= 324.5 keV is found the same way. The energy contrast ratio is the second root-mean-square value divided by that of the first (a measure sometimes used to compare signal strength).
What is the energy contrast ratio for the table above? 1.00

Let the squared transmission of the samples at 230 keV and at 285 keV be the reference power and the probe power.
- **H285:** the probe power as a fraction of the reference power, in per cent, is 98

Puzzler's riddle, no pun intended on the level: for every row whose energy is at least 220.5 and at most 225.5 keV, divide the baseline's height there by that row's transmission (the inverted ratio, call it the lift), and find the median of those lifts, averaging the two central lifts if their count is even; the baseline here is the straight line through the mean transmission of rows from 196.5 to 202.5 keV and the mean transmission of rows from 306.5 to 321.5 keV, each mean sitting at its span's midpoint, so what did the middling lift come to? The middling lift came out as 0.86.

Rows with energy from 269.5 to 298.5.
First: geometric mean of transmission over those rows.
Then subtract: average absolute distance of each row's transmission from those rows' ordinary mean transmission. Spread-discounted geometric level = 12.8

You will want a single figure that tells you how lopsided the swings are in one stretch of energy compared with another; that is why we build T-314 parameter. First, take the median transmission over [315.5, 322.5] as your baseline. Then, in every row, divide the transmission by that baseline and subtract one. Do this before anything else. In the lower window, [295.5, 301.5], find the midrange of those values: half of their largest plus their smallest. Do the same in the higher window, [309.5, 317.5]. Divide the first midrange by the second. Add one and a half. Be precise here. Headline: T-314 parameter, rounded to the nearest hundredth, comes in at 3.14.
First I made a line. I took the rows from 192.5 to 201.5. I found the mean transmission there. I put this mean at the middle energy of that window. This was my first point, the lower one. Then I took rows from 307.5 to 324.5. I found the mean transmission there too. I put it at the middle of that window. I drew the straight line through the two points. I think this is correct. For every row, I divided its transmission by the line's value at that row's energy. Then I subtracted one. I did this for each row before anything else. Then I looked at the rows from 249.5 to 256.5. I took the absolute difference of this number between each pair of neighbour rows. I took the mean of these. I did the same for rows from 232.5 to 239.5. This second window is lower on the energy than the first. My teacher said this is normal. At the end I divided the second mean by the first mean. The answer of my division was 1.2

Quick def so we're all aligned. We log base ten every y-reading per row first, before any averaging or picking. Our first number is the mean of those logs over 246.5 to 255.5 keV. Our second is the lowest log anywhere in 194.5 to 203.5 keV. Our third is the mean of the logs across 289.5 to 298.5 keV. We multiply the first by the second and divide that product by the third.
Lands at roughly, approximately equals 1.05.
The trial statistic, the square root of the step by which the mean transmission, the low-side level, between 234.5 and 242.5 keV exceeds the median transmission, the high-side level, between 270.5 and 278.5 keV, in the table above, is 1.9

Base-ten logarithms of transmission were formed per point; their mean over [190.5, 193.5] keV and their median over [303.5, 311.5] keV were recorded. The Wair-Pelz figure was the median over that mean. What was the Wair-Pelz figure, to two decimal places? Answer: 1.06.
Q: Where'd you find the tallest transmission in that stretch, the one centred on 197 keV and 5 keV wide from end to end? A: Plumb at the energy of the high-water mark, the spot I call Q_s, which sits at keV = 196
